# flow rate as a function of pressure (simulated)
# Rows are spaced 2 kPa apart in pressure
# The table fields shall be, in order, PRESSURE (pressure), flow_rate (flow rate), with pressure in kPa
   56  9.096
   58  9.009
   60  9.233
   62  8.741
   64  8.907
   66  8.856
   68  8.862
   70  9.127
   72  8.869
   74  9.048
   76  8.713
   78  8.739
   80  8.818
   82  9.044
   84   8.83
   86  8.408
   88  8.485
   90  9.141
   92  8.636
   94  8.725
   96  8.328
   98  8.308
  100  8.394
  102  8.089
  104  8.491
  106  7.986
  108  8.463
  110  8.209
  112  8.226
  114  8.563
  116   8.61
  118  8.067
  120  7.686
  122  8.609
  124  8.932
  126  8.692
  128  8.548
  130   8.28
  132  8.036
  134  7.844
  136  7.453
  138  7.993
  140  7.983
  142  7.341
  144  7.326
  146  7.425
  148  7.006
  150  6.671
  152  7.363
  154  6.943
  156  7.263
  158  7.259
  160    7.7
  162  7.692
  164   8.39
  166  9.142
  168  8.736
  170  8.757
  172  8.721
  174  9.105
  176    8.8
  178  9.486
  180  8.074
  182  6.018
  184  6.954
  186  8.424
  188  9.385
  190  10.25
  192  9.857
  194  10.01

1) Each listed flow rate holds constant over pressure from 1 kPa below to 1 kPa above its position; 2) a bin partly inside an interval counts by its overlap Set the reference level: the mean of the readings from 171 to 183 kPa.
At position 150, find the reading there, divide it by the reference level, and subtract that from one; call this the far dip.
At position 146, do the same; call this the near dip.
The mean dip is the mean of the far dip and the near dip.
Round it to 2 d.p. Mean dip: 0.16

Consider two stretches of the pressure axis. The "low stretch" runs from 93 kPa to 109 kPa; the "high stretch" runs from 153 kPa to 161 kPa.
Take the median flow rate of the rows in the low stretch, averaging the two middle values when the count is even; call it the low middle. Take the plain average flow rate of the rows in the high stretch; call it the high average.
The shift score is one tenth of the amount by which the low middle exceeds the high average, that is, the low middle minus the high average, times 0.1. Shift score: 0.11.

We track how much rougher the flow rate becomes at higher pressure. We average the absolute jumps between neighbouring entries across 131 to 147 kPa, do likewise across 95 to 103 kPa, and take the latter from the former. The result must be 0.13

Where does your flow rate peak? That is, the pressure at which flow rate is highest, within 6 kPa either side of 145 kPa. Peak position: 140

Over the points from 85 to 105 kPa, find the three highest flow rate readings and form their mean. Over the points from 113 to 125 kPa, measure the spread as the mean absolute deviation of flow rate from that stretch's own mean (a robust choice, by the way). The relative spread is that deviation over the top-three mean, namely 0.040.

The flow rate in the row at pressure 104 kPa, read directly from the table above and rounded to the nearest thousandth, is 8.491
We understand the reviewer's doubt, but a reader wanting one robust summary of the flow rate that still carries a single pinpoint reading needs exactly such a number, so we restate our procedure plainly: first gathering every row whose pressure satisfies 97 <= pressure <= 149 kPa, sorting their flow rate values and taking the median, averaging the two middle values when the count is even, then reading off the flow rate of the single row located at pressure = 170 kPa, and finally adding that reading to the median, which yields 16.9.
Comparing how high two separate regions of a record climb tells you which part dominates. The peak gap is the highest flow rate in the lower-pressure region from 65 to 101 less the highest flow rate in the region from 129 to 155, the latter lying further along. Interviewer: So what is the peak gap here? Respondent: 0.9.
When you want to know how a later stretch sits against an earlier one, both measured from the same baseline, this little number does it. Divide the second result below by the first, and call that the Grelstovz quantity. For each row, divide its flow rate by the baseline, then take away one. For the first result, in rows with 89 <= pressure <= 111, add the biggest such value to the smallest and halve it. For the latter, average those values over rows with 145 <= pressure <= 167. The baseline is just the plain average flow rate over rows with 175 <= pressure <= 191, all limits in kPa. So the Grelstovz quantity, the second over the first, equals -6.4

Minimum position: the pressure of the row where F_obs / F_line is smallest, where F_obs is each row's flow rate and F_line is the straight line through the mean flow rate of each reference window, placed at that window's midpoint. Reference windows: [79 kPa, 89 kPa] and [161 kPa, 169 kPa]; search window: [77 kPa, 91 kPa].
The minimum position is 86 kPa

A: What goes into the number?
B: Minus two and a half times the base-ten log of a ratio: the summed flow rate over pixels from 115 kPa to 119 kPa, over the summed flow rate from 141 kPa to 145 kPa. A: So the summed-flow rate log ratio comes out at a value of -0.14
